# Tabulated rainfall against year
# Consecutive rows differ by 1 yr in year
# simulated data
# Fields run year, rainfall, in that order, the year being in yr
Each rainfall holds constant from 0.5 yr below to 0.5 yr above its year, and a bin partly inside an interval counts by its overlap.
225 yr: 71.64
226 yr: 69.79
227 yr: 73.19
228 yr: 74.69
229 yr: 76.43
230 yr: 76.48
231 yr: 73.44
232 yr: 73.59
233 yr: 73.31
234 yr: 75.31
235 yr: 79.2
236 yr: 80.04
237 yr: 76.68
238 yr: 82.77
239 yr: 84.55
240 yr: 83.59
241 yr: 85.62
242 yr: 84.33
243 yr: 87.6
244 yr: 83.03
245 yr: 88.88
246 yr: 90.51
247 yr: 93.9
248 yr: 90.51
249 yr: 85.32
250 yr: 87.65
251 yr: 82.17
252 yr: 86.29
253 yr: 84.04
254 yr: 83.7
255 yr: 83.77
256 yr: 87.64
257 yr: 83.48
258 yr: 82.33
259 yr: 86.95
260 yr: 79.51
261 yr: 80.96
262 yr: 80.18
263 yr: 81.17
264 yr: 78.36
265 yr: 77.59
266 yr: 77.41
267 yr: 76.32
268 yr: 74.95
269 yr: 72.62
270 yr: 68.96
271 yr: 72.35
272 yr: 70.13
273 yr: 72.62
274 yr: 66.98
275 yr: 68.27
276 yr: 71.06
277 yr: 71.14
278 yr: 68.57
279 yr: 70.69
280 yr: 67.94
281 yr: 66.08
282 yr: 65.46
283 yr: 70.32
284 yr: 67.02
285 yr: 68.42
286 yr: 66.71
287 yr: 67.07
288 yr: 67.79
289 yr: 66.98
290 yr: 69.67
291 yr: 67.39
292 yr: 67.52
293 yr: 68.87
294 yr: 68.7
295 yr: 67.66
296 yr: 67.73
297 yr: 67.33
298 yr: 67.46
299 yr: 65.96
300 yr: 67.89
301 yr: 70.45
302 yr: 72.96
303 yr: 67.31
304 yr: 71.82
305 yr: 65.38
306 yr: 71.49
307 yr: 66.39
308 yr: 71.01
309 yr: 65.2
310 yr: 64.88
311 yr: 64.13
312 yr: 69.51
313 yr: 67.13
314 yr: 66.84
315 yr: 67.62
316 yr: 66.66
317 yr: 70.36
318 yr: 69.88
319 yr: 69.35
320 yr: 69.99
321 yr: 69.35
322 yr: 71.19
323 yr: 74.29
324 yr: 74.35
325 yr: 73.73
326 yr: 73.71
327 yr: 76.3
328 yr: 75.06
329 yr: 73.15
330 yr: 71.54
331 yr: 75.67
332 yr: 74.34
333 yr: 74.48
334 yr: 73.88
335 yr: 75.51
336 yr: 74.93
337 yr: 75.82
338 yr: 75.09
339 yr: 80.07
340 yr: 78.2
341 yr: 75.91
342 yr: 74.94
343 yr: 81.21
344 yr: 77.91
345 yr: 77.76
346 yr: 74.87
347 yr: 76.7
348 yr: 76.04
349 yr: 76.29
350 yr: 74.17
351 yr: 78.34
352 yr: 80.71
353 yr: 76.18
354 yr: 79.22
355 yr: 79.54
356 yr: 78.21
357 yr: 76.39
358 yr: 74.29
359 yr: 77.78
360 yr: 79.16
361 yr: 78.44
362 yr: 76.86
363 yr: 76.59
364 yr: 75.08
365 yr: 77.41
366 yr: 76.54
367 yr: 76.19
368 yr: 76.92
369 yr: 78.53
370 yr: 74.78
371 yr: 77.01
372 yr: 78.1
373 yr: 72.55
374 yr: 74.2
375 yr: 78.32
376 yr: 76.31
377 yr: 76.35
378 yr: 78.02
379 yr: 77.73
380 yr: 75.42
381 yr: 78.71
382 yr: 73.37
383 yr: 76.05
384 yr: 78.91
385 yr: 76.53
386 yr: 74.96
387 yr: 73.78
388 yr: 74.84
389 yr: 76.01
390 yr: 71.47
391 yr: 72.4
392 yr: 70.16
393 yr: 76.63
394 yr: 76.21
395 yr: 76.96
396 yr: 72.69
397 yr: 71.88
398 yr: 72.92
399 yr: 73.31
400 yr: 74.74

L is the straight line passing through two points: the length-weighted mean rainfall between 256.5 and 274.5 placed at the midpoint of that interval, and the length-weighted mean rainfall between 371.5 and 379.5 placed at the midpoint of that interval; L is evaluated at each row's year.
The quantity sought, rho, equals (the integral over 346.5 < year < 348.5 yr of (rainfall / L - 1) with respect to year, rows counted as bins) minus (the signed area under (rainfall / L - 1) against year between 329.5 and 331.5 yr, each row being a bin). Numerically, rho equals 0.07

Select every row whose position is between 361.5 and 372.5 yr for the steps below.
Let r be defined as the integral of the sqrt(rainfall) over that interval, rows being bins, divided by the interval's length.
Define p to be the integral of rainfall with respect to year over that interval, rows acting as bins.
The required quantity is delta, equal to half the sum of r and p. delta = 426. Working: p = 844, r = 8.76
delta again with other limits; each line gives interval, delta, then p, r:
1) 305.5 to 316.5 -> 375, 741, 8.21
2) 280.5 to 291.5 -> 376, 743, 8.22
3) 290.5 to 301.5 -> 378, 747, 8.24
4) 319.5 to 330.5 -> 406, 803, 8.54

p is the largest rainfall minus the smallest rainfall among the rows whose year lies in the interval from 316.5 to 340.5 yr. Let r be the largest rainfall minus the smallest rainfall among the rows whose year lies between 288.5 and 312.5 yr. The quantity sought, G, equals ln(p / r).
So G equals 0.19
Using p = 10.7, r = 9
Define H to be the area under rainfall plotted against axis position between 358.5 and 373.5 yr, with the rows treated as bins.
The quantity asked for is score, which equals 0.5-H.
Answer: -1151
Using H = 1152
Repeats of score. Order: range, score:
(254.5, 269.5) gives -1203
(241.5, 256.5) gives -1299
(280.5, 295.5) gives -1015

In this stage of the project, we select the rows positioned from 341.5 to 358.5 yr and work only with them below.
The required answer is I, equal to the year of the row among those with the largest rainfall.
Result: 343 yr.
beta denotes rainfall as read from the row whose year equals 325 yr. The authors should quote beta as 73.73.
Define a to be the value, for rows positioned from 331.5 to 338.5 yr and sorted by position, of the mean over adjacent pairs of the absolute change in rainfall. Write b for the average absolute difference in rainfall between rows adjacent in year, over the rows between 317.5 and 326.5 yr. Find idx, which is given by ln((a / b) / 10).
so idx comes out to -2.5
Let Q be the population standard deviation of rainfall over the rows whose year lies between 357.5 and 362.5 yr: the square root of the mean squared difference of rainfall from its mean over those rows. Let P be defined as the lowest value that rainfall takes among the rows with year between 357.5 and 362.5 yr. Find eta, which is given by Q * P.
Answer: 125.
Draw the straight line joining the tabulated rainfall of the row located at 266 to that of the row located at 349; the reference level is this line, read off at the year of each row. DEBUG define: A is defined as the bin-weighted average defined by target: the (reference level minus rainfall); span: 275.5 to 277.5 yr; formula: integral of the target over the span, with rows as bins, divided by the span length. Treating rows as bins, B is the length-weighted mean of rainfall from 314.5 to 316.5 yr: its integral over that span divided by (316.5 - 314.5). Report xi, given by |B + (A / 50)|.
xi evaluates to 67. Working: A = 6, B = 67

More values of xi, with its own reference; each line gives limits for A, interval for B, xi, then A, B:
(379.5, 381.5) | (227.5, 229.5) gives 76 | -1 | 76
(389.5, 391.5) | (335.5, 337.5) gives 75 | 4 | 75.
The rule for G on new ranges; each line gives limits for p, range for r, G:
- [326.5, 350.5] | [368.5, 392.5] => 0.10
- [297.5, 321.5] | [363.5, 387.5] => 0.33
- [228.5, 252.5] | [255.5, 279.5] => 0.00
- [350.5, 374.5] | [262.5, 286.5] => -0.66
